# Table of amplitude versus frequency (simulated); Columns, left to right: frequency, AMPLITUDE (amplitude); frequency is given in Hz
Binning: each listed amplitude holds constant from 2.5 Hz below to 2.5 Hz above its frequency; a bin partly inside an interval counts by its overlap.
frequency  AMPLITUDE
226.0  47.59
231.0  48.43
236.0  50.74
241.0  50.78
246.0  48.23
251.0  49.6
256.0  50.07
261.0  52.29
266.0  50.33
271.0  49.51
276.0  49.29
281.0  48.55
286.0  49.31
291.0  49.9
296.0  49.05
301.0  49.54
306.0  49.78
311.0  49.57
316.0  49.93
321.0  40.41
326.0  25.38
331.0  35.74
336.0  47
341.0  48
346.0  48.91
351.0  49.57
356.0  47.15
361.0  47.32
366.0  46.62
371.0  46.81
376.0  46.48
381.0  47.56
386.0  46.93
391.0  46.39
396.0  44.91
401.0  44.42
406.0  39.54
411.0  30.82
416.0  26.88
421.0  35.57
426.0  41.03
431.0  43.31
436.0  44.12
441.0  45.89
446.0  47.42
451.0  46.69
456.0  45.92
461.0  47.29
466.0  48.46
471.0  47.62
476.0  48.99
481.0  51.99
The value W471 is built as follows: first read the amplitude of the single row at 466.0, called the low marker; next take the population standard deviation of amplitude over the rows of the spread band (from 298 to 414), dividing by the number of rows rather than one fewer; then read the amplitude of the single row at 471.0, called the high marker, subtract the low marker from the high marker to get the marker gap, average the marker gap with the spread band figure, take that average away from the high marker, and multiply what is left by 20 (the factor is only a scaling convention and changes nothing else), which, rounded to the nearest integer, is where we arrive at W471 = 899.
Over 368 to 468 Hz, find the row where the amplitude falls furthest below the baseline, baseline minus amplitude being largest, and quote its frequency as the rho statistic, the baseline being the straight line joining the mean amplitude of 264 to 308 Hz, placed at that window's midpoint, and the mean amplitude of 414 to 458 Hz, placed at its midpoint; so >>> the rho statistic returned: 416.0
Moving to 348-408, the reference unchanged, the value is 406.0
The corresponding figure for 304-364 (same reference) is 326.0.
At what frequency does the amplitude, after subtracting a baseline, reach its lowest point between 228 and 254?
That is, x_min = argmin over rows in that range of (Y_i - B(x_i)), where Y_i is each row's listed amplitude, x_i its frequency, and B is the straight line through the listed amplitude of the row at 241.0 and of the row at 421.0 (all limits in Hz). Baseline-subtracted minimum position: 231.0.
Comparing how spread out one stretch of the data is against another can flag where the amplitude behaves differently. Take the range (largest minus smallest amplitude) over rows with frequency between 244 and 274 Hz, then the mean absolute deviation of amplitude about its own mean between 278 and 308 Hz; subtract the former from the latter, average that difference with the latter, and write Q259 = -1.6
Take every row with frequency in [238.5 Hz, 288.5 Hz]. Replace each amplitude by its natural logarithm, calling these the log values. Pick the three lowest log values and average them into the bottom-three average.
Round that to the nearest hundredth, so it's 3.89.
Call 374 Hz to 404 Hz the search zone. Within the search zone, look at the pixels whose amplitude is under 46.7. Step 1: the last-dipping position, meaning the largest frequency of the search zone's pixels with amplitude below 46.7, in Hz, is 401.0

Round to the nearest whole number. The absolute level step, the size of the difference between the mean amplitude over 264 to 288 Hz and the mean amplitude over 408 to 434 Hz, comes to 14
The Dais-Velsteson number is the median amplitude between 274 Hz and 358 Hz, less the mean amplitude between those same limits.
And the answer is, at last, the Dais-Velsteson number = 2.8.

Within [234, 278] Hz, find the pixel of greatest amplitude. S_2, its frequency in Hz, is 261.0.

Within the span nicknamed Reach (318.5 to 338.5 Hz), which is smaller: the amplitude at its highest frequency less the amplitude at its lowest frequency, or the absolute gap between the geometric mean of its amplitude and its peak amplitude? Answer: 7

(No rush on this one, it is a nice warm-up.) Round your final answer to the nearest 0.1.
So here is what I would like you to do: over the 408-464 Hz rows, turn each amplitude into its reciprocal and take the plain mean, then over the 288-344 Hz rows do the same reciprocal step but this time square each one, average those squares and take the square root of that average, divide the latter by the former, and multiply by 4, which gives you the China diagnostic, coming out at 3.8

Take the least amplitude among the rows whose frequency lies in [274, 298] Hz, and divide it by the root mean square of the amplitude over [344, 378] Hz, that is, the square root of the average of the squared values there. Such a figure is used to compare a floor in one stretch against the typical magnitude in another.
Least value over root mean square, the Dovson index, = 1.02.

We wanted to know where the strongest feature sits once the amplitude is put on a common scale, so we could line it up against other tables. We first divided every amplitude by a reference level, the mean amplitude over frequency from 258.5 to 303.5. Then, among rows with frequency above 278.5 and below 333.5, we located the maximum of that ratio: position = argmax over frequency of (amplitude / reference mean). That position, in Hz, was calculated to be 316.0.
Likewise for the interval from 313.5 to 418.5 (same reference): 316.0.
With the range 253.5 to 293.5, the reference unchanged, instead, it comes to 261.0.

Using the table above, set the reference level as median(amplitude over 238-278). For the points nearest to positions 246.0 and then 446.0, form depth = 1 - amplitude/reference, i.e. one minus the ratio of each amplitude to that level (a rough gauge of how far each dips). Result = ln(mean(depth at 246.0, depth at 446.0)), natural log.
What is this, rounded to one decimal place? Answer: -3.2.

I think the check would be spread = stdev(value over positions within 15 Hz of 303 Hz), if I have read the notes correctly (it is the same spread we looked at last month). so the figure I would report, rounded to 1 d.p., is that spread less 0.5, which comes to -0.2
